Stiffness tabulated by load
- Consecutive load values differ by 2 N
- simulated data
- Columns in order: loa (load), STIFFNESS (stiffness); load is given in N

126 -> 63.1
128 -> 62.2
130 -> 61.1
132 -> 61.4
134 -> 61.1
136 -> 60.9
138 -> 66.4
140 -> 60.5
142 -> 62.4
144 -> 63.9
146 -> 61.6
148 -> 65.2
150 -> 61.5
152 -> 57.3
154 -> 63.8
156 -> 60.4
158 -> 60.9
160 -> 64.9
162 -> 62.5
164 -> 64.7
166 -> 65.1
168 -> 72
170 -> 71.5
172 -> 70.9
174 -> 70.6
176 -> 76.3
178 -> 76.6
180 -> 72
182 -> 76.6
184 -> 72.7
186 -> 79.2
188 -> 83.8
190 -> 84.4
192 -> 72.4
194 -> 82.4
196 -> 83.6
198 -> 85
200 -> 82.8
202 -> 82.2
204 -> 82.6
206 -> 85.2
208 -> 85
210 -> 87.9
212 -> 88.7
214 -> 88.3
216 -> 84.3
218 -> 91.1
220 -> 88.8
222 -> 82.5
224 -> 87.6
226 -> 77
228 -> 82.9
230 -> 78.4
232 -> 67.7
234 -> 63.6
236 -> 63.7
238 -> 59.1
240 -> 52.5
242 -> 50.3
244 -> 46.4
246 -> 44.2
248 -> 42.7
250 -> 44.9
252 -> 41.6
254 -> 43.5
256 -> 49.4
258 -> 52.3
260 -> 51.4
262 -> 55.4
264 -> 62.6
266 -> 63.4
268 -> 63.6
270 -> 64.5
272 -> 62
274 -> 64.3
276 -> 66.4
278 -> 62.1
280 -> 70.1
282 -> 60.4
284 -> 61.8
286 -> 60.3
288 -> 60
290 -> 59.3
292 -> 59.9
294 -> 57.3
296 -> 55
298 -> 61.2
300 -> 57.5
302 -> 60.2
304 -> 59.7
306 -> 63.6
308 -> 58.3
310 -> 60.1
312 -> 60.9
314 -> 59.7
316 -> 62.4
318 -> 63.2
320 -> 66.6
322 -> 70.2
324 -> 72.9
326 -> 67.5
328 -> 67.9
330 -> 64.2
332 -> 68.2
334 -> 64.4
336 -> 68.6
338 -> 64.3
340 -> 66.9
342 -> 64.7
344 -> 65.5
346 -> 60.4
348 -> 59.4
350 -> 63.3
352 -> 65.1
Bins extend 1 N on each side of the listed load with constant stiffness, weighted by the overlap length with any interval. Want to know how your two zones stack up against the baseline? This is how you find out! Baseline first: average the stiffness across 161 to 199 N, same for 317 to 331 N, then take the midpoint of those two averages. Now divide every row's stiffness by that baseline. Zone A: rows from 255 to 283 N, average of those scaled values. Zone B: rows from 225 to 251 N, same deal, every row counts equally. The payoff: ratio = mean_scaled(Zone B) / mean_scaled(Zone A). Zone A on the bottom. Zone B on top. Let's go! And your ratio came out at 0.98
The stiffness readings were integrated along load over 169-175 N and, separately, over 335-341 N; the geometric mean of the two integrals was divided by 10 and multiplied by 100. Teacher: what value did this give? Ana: 4126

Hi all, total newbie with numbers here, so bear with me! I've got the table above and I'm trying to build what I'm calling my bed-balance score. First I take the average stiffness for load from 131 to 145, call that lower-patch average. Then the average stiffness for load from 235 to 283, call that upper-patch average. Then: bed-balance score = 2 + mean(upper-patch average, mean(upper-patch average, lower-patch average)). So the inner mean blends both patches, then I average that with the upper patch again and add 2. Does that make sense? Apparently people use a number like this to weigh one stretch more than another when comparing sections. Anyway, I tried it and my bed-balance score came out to 59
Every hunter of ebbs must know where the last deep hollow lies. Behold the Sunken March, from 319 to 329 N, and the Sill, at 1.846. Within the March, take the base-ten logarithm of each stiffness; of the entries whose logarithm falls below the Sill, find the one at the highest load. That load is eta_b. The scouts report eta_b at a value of 328 N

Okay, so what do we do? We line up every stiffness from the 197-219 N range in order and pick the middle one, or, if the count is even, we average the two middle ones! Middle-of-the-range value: 85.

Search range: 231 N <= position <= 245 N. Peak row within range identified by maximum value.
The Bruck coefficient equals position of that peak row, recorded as 232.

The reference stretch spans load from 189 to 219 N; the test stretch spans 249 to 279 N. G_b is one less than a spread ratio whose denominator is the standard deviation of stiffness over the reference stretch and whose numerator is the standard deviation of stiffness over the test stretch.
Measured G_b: 1.0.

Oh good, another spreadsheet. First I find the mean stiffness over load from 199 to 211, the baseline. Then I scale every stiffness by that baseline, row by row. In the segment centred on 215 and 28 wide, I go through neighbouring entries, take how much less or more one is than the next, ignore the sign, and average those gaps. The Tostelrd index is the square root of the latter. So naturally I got 0.21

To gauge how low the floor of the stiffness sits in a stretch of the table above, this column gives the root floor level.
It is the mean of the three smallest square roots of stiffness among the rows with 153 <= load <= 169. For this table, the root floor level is 7.83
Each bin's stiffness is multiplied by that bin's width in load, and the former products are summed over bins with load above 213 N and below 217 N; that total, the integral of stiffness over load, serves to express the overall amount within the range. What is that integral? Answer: 345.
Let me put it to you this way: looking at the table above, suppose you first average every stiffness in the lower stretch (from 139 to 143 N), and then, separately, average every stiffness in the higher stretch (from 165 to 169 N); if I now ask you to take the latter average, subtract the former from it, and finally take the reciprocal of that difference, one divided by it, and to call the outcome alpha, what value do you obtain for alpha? 0.14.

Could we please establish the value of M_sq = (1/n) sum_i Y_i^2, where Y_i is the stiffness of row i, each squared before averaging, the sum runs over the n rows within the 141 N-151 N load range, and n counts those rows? 3961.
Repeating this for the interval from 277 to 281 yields 4385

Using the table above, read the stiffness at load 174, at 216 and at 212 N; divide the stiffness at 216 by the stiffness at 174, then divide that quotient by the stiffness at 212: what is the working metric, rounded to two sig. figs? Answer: 0.013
